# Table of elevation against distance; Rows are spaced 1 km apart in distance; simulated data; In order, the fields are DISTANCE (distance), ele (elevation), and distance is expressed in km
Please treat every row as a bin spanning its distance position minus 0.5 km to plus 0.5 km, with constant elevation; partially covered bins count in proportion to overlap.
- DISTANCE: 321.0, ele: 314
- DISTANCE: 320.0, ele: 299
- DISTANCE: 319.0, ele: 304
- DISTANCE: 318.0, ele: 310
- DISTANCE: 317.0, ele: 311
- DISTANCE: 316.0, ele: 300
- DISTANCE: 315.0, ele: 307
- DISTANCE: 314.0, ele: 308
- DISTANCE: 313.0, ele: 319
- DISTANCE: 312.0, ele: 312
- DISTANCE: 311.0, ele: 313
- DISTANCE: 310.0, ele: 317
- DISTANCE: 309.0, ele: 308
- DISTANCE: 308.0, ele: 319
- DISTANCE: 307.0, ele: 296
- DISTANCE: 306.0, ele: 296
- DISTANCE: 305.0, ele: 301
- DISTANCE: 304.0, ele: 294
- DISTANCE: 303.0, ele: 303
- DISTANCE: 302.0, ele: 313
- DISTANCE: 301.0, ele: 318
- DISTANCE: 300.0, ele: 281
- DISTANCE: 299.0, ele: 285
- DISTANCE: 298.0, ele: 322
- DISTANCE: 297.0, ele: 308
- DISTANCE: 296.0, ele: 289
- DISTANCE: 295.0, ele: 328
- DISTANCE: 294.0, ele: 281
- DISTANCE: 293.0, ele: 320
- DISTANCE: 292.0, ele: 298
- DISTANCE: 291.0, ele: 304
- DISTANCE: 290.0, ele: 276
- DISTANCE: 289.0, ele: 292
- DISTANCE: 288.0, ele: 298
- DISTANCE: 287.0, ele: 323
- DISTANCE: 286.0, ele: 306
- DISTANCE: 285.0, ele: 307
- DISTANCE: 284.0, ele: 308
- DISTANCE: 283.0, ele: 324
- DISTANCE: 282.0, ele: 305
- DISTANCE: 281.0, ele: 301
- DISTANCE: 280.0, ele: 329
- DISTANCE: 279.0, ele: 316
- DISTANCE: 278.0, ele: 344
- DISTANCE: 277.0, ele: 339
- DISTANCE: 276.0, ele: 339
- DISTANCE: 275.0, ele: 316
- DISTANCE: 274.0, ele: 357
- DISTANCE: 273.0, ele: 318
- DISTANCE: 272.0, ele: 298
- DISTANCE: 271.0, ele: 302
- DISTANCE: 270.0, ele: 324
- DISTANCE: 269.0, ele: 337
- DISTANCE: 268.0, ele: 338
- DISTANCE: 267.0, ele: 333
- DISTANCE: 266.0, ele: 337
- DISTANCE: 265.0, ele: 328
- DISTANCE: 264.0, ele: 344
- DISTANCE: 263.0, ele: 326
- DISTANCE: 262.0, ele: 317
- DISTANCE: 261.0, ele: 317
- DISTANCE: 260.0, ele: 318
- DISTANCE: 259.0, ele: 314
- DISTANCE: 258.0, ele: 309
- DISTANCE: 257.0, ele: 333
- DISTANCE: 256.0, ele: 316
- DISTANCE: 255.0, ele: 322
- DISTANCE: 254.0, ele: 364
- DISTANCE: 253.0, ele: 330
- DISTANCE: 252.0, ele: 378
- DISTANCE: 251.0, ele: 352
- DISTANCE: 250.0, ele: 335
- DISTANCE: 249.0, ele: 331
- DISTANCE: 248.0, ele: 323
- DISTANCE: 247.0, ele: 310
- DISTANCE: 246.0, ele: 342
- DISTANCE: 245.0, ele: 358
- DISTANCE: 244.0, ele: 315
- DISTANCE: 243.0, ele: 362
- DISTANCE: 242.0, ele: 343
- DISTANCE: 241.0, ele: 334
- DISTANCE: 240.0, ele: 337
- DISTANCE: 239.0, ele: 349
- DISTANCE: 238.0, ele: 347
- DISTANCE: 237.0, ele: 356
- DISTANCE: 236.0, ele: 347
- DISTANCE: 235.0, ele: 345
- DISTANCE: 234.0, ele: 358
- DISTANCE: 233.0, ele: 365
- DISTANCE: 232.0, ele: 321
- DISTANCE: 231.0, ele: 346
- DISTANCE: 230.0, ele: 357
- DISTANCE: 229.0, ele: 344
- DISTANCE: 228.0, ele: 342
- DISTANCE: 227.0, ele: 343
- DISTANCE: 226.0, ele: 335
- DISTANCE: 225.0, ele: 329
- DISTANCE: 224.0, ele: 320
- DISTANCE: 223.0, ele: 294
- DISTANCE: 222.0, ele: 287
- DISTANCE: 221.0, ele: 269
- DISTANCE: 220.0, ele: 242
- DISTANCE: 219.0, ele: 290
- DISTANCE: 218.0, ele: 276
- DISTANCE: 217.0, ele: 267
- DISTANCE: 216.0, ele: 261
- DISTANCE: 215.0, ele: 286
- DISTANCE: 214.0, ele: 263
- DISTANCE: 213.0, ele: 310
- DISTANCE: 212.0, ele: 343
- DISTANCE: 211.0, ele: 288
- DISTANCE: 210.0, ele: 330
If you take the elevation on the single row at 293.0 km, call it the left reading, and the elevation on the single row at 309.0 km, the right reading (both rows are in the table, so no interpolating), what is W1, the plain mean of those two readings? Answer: 314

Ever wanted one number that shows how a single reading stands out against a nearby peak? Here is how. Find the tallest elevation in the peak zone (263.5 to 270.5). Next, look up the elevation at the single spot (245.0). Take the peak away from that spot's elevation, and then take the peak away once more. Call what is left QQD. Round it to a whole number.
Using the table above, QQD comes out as -330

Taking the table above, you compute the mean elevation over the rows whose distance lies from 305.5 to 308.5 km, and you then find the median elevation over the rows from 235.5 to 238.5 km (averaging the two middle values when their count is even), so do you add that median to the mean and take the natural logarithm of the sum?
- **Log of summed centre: 6.48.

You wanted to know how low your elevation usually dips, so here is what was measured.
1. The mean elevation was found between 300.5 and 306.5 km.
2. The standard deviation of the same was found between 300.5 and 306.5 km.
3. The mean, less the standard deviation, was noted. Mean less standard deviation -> 295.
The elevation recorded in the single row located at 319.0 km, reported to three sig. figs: 304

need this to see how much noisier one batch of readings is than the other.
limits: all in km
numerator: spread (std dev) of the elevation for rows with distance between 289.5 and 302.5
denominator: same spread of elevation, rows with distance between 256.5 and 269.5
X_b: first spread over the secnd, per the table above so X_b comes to 1.6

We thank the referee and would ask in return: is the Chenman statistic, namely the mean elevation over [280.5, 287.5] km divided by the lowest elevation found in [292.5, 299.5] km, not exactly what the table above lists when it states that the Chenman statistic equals 1.11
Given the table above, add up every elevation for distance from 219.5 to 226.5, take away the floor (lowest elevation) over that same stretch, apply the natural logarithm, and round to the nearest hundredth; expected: 7.51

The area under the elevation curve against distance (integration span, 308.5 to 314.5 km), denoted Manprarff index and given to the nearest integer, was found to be 1877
